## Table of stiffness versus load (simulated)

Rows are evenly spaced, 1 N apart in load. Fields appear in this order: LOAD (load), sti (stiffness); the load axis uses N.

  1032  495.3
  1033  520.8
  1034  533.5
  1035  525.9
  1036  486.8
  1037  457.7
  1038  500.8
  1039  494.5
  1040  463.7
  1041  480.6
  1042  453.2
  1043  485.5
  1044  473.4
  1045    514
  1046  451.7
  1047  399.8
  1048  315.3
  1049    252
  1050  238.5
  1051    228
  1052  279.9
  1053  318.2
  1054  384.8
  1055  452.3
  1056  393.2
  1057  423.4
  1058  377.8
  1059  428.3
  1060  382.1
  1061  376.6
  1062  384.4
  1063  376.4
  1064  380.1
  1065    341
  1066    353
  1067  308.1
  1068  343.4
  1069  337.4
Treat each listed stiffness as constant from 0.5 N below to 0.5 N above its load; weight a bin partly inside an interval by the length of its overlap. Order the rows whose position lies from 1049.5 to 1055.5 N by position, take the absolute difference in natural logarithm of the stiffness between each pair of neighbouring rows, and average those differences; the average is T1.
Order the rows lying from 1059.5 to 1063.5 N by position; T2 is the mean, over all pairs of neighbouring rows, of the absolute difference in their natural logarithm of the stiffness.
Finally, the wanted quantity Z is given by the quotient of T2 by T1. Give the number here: 0.1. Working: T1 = 0.146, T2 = 0.019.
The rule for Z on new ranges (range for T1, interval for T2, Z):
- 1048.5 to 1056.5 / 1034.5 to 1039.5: 0.5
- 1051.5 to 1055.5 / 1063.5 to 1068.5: 0.6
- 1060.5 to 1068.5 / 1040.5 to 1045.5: 0.9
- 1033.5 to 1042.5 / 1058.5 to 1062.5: 1.0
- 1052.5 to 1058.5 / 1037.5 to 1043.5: 0.4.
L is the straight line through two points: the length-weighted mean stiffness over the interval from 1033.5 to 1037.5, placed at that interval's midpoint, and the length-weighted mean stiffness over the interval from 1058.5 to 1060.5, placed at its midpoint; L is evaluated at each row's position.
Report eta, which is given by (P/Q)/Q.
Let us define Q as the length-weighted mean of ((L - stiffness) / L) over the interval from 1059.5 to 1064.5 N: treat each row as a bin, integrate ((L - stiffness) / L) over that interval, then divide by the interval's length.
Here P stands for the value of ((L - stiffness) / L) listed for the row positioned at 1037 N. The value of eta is 51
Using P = 0.08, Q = 0.04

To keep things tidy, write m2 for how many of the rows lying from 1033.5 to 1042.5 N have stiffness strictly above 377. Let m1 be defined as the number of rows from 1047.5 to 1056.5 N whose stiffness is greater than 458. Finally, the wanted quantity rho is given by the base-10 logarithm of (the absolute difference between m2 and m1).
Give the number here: 0.95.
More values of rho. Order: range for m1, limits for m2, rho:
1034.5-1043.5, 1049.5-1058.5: 0.30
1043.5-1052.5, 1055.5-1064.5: 0.70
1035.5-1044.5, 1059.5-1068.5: 0.60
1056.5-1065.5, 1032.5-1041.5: 0.95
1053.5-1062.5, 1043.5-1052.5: 0.60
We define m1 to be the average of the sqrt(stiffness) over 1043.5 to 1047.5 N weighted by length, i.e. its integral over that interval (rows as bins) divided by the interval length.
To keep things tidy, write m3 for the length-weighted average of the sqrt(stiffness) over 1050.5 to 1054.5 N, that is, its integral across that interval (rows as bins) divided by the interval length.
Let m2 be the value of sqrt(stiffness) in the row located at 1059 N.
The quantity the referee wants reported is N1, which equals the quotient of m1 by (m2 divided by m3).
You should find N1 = 18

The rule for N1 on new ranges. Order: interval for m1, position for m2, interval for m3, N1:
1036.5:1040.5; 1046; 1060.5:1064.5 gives 20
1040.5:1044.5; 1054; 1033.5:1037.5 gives 25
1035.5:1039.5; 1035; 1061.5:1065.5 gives 18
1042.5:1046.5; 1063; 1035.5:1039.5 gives 25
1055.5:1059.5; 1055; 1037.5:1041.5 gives 21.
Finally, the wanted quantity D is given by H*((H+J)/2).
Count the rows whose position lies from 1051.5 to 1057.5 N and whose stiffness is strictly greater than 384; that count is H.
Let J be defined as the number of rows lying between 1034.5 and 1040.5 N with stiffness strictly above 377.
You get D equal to 20.0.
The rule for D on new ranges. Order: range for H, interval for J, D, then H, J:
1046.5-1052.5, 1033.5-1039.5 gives 3.5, 1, 6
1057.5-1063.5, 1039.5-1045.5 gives 8.0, 2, 6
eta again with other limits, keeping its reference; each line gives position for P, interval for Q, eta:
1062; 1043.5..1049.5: 2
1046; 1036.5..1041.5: 68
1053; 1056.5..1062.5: 443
